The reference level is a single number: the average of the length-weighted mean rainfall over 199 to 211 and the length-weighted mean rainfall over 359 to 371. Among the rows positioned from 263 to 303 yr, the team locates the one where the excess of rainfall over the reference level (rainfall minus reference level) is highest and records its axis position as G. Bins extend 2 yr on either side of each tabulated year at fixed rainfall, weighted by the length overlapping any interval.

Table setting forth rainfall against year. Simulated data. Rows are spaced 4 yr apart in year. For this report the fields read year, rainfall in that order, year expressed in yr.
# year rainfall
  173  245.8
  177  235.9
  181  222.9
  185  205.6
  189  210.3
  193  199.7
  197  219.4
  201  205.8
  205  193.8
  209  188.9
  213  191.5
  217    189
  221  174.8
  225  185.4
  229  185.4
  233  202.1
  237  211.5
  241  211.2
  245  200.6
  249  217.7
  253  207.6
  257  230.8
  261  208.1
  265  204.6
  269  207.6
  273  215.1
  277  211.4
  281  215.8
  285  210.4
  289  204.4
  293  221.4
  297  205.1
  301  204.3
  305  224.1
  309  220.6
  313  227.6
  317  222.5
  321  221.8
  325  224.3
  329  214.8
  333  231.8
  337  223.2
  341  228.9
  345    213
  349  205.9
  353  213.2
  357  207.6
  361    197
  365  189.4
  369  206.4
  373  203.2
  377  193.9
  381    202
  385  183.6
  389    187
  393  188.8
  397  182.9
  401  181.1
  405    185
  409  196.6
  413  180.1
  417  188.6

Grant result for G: 293 yr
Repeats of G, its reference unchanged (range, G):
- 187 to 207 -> 197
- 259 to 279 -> 273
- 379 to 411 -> 381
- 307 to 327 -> 313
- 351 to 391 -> 353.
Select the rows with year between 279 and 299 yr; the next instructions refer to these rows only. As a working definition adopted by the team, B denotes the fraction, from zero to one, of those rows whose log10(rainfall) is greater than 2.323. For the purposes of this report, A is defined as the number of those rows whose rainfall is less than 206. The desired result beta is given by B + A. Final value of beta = 2.6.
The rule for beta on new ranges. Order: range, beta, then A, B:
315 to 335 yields 1.0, 0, 1.00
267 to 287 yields 0.8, 0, 0.80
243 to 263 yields 1.4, 1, 0.40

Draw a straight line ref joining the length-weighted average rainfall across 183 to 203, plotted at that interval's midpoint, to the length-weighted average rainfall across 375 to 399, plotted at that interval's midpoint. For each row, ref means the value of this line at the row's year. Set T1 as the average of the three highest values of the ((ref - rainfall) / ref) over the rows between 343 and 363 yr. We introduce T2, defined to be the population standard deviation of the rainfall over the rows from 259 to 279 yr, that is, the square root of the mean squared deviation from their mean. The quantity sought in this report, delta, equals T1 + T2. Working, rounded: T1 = -0.06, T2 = 3.6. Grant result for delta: 3.5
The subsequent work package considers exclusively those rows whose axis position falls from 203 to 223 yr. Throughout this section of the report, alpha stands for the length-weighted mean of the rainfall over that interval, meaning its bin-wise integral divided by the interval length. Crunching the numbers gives 188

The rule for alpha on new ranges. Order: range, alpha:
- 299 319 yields 220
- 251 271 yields 212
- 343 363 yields 207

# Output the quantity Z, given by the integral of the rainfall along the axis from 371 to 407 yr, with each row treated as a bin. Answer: 6830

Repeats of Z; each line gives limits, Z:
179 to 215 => 7352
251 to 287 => 7646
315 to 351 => 7945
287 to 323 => 7807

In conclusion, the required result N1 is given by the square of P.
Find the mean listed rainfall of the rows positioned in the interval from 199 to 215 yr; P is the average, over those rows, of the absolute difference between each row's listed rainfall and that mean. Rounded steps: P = 5.4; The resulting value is 29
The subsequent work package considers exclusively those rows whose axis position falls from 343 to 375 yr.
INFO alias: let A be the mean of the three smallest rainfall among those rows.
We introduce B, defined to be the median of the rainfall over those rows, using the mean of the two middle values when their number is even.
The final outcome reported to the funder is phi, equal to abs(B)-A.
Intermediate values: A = 197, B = 206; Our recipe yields 9.6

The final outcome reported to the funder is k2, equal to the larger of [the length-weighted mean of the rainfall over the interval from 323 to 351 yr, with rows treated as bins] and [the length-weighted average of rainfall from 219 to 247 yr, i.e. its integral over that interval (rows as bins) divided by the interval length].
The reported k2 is 220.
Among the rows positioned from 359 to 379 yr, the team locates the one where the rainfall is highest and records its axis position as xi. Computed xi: 369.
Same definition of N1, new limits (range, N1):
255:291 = 32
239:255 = 27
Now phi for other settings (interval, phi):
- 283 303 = 0.5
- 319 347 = 6.7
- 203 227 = 5.9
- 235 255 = 4.7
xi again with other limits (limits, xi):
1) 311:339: 333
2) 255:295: 257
